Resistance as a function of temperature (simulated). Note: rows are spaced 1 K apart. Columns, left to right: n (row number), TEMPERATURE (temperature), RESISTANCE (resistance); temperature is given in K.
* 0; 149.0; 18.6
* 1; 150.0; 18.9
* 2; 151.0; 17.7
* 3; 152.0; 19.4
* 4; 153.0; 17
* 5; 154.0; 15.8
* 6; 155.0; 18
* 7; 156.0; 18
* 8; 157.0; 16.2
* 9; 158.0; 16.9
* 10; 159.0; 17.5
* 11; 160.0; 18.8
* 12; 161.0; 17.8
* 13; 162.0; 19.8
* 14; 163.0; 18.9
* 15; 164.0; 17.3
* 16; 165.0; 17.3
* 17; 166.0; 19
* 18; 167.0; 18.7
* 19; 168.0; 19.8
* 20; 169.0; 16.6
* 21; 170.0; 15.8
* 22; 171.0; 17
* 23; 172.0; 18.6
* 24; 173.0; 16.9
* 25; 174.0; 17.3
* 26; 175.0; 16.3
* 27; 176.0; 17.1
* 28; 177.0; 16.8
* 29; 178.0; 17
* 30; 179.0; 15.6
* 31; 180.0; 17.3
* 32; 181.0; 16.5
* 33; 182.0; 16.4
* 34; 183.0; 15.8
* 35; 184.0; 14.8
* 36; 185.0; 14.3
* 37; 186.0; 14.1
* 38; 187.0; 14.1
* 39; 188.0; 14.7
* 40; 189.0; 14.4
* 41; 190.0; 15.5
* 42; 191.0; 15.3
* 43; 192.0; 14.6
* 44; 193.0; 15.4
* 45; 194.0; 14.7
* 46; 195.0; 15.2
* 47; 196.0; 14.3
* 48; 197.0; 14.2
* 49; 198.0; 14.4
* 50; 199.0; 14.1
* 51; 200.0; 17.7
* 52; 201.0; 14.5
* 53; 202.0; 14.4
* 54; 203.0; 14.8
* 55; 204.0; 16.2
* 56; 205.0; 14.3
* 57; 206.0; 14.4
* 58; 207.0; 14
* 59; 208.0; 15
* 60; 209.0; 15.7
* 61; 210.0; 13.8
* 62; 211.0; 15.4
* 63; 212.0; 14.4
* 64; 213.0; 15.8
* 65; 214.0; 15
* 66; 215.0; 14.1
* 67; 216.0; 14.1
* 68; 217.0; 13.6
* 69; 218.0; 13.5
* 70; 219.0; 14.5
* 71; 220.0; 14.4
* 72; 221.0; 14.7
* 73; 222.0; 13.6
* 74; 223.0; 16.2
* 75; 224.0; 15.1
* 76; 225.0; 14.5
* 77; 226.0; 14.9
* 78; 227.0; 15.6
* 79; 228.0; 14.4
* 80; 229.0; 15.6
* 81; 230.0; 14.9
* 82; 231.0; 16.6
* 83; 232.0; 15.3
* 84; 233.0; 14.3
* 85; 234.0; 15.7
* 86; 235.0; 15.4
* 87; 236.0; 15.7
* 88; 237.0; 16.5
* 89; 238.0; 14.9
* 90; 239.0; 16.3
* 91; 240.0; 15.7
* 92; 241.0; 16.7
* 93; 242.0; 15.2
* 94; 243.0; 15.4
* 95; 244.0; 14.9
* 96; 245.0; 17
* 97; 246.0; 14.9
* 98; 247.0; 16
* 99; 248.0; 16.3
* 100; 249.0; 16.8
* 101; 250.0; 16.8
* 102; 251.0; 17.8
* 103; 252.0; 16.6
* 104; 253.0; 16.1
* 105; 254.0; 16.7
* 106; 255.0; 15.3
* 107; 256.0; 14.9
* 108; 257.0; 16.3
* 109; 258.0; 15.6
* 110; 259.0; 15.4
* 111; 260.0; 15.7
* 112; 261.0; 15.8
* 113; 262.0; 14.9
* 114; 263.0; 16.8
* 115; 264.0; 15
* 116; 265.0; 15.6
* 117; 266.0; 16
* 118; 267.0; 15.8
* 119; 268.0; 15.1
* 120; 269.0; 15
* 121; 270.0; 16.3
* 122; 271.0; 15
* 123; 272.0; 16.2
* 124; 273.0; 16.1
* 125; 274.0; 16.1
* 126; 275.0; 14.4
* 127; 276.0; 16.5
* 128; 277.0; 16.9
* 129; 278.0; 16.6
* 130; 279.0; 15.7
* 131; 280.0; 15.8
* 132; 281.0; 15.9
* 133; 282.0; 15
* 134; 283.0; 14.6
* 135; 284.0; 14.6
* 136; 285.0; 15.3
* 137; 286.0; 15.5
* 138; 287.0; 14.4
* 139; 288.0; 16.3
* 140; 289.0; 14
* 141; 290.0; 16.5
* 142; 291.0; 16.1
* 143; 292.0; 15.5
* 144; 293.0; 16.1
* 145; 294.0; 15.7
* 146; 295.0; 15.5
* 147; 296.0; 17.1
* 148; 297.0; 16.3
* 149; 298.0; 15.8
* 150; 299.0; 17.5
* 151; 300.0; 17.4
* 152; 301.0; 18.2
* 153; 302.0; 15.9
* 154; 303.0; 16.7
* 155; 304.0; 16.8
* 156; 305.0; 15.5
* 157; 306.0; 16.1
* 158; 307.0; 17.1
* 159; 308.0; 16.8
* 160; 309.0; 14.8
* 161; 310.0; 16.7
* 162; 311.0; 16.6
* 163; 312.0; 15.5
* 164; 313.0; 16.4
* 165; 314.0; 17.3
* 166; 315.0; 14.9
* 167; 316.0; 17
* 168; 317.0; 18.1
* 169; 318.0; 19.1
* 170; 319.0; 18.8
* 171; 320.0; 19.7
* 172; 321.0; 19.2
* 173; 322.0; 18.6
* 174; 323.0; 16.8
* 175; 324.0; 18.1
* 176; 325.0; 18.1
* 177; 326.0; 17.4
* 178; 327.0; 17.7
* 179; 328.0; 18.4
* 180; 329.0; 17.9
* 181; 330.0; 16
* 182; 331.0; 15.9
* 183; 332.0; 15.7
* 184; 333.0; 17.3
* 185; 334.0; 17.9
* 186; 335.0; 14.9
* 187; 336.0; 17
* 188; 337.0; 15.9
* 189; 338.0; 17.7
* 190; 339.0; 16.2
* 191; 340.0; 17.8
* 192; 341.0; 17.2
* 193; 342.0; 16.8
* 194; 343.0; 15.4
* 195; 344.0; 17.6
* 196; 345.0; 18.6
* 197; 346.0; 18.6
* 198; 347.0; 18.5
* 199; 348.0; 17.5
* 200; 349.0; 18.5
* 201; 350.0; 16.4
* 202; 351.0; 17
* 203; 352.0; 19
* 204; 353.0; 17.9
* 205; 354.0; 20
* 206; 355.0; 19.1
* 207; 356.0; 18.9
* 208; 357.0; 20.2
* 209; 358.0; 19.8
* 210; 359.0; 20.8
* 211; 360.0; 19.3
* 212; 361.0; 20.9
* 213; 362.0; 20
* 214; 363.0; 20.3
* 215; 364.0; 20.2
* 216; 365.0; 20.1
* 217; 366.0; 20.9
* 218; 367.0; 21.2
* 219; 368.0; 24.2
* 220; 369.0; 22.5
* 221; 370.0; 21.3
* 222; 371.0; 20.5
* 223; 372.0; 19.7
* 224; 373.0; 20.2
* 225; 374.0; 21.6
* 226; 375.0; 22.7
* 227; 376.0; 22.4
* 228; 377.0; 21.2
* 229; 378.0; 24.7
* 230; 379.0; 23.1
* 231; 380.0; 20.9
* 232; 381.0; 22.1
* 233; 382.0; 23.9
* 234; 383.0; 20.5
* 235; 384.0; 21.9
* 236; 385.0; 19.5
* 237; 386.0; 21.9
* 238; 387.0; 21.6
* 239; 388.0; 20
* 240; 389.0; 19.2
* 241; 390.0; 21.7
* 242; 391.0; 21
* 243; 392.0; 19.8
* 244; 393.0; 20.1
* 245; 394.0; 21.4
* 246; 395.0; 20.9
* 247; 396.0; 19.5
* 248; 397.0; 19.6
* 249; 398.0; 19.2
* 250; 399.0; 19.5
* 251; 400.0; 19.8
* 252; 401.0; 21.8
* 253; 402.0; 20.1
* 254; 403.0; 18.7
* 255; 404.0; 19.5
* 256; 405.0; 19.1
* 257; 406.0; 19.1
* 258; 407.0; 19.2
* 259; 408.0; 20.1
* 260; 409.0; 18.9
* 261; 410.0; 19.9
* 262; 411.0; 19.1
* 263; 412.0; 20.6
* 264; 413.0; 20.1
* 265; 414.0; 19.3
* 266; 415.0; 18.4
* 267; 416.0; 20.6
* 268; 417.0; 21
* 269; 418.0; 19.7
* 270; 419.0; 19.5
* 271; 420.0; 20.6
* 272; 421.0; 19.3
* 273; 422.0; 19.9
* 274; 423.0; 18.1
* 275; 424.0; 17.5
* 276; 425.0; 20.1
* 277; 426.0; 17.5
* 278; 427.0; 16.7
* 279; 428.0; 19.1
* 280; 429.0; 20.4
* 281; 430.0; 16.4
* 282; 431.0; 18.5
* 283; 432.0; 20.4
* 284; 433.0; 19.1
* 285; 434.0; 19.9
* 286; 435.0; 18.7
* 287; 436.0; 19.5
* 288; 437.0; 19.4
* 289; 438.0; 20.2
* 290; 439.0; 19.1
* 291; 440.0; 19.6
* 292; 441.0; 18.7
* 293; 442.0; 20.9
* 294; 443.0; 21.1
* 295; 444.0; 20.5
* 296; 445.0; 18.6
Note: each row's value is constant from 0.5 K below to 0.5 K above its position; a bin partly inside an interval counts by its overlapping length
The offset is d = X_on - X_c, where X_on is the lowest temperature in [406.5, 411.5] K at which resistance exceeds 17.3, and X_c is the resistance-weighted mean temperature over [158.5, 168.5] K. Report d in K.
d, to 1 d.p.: 243.5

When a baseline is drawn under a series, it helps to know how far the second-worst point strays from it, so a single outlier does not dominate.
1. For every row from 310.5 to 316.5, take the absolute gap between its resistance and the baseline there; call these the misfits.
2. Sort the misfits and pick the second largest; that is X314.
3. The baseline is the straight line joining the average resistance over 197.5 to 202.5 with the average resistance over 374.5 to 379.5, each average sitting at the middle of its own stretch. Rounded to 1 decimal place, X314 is 4.5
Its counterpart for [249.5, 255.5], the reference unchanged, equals 1.3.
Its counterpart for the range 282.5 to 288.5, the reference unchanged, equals 4.1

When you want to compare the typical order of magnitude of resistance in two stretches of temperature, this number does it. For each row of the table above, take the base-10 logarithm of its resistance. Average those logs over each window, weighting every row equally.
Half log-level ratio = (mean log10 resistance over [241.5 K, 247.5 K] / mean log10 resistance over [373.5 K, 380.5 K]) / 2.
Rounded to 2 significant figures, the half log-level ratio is 0.44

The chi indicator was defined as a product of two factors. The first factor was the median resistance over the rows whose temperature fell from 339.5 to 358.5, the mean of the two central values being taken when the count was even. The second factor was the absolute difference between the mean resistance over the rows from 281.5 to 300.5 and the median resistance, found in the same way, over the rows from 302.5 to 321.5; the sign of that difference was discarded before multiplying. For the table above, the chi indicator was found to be 19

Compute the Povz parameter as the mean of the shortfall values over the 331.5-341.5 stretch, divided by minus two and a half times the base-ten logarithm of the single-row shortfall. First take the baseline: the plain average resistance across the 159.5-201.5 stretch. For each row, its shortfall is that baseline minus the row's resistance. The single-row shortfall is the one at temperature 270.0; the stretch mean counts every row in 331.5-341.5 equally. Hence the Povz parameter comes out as 0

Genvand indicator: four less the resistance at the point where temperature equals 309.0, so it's -10.8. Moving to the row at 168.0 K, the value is -15.8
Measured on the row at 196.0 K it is -10.3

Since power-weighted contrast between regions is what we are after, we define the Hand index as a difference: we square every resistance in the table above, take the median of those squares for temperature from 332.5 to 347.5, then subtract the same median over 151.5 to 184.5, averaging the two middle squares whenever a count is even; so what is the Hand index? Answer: 7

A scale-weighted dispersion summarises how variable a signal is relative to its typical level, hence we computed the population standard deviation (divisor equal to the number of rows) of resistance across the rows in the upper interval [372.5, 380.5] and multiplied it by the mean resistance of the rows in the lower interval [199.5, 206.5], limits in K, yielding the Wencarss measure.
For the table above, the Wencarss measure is 20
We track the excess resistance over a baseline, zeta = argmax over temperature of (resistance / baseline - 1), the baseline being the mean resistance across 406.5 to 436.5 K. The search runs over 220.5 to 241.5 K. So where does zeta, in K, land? 241.0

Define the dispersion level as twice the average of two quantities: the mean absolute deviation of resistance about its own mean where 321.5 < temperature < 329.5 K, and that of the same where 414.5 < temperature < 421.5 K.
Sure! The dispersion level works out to 1.2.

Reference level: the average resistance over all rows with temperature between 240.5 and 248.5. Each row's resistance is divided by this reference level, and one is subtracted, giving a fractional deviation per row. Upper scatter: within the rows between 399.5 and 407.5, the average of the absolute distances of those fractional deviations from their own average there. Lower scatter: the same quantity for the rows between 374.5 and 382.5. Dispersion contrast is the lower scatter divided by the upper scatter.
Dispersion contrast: 1.44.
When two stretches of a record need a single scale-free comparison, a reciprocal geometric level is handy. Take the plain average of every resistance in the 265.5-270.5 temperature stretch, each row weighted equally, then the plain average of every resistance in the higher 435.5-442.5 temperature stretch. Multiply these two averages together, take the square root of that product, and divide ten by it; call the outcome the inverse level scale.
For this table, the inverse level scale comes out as 0.571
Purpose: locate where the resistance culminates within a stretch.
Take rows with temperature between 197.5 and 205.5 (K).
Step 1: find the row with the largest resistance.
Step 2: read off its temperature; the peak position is 200.0 K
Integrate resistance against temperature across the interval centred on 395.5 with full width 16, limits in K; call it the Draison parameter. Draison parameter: 322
